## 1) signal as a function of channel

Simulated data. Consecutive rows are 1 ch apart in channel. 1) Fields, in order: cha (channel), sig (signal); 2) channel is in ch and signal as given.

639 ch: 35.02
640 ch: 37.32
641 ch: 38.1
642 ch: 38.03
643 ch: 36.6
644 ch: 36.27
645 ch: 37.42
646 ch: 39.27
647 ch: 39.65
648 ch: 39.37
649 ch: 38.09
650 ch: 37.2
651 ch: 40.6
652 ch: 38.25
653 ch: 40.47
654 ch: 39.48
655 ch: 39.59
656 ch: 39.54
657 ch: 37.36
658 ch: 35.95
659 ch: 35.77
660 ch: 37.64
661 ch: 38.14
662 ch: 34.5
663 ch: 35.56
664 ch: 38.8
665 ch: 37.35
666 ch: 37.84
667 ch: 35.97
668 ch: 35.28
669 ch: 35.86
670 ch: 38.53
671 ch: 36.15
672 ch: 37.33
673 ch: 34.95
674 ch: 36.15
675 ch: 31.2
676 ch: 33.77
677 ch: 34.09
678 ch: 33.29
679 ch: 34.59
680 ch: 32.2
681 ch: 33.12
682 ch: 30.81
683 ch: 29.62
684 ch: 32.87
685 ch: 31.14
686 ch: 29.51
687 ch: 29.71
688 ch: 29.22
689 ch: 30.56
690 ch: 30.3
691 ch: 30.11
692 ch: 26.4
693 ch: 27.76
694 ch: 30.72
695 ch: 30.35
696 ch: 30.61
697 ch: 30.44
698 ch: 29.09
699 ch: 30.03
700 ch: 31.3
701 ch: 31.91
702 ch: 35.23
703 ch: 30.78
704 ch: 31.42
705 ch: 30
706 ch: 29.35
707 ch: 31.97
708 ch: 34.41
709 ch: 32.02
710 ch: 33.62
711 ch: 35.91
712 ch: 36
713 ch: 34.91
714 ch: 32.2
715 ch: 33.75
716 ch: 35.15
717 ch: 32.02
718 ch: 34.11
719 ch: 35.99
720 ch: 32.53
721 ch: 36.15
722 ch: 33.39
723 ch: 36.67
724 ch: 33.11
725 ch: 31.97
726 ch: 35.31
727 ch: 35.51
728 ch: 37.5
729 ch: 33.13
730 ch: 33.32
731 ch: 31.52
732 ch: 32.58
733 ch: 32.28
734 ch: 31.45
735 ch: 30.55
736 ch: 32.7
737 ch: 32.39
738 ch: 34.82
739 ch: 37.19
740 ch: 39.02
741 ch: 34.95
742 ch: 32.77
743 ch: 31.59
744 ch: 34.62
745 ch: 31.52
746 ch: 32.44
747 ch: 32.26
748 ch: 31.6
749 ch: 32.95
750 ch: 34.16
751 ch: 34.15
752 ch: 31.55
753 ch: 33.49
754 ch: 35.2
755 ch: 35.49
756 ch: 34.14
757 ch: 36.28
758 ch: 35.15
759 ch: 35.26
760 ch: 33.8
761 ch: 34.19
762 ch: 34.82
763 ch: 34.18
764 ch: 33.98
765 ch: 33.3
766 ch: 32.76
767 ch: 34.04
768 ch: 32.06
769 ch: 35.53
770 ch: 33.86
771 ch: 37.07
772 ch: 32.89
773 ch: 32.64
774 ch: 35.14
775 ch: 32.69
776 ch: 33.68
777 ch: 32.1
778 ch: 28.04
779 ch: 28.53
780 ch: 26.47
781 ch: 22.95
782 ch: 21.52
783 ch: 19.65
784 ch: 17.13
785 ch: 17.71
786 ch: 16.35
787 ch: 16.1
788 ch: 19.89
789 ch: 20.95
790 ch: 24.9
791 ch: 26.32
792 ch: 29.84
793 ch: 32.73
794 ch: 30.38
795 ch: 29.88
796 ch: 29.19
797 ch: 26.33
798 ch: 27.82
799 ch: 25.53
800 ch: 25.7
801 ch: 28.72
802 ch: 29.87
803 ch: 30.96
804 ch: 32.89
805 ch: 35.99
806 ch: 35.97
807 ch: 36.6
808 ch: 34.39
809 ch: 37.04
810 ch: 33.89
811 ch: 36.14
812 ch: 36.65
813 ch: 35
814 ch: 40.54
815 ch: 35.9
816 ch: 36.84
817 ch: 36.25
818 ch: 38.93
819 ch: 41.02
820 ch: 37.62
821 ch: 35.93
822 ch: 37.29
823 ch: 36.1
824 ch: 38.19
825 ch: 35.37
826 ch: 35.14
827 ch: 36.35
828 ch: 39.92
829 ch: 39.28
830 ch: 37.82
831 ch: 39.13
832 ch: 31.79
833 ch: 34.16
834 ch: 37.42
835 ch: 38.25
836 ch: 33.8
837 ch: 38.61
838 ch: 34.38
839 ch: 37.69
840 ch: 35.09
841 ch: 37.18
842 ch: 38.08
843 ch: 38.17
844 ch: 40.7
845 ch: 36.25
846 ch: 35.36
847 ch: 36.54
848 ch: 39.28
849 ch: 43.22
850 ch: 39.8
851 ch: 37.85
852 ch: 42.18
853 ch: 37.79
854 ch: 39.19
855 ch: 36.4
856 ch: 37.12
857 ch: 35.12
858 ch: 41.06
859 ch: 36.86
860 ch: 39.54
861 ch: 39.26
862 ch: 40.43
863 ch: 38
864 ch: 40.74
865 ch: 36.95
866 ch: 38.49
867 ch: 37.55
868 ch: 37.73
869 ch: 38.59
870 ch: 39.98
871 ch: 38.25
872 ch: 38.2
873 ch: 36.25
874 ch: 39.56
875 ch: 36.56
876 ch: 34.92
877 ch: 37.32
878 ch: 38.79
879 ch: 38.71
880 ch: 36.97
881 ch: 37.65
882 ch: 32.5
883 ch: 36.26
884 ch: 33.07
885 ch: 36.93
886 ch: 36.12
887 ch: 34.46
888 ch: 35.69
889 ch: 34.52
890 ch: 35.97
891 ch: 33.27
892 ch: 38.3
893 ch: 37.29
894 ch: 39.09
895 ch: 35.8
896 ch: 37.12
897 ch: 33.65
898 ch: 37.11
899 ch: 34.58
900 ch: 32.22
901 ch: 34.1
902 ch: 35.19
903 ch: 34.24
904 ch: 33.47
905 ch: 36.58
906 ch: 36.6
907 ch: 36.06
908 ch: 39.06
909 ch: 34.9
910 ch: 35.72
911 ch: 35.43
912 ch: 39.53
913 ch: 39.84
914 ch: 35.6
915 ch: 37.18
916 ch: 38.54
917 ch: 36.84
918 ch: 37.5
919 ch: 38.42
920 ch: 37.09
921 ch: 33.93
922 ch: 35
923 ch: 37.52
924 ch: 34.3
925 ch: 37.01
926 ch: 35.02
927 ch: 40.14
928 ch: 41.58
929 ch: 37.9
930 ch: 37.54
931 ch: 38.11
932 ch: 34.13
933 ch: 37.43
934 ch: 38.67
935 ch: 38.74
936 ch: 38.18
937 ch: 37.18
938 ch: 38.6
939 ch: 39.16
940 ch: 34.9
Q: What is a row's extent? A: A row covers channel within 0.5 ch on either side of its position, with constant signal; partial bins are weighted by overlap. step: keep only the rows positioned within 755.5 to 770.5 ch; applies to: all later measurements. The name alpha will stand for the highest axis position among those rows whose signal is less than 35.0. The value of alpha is 770 ch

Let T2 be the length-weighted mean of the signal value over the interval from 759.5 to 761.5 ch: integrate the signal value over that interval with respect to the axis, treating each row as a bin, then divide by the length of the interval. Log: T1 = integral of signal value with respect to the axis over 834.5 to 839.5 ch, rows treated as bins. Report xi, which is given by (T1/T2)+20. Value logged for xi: 25.4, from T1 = 183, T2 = 34.0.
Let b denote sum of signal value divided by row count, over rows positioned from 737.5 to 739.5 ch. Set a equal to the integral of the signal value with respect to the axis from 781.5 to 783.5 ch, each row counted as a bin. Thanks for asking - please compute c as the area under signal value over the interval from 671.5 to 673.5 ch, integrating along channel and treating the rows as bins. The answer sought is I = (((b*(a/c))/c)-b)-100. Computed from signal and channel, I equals -136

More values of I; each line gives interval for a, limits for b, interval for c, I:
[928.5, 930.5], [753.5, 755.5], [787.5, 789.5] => -134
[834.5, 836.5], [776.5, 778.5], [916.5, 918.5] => -130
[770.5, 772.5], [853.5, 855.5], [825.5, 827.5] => -137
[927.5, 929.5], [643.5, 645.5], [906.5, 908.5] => -136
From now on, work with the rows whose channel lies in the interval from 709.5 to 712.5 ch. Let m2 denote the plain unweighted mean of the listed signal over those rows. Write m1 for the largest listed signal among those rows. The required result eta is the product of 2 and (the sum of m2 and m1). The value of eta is 142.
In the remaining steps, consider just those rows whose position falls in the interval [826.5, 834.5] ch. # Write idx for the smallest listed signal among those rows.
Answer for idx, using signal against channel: 31.79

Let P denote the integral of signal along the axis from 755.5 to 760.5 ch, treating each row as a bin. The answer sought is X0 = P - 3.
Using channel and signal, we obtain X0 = 172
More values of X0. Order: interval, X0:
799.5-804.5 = 145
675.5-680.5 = 165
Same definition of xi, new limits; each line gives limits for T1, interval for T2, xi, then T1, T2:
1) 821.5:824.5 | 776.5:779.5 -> 23.8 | 112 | 29.6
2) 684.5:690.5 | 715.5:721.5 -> 25.3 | 180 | 34.3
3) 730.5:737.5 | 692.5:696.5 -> 27.5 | 223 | 29.9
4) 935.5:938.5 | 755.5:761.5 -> 23.3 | 114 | 34.8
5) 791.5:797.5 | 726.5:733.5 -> 25.3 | 178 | 33.7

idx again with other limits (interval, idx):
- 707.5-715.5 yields 32.02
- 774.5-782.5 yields 21.52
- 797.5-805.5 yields 25.53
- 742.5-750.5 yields 31.52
